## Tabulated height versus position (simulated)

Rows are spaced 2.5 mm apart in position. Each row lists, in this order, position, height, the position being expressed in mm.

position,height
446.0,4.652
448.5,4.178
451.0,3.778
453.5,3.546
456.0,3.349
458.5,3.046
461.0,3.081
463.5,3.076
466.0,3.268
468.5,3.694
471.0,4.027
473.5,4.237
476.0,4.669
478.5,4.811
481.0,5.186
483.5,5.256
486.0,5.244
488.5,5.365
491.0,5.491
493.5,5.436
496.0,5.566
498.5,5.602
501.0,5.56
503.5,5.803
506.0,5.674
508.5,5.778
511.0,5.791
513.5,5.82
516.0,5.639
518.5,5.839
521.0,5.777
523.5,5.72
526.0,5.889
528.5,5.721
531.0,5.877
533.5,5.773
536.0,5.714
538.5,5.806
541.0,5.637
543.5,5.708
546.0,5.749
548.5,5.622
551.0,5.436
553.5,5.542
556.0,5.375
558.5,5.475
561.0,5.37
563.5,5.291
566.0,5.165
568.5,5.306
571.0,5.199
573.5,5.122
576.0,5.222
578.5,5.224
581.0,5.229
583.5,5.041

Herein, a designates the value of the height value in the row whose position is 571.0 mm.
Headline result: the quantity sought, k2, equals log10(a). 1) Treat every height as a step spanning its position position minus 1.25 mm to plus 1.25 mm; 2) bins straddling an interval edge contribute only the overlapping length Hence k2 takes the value 0.72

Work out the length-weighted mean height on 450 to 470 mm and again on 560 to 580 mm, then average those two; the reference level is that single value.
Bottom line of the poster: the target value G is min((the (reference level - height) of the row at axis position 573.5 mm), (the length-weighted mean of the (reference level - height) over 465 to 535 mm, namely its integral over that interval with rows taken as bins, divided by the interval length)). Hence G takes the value -1.0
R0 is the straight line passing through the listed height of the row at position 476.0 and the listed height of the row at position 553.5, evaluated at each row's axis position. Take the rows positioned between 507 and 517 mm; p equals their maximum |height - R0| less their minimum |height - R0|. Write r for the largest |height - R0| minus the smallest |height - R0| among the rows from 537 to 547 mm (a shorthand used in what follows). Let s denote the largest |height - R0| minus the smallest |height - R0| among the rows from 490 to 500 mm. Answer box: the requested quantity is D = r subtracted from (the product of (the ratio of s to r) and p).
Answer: -0.07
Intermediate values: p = 0.22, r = 0.20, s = 0.110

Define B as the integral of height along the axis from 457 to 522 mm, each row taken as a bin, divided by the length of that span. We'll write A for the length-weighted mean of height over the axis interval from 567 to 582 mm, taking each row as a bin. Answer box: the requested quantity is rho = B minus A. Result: 0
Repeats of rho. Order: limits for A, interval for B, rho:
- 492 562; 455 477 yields -2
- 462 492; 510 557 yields 1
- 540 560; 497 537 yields 0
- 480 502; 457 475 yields -2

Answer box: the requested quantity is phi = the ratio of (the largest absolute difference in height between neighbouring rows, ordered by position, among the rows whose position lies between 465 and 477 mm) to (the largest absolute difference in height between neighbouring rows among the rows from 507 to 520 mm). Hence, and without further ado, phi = 2.2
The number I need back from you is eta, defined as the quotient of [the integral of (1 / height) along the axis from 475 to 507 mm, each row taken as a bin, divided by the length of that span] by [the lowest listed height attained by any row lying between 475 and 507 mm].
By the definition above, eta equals 0.040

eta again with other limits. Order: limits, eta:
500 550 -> 0.031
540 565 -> 0.034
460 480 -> 0.086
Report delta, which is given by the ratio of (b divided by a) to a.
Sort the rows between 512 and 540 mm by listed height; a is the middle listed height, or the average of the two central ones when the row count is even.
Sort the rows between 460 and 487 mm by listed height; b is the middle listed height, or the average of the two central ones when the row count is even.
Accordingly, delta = 0.13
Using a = 5.78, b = 4.24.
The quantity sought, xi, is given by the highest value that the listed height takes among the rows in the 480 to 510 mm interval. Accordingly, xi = 5.803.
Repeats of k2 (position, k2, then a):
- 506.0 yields 0.75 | 5.674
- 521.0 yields 0.76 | 5.777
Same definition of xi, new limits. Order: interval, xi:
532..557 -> 5.806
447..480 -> 4.811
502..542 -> 5.889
